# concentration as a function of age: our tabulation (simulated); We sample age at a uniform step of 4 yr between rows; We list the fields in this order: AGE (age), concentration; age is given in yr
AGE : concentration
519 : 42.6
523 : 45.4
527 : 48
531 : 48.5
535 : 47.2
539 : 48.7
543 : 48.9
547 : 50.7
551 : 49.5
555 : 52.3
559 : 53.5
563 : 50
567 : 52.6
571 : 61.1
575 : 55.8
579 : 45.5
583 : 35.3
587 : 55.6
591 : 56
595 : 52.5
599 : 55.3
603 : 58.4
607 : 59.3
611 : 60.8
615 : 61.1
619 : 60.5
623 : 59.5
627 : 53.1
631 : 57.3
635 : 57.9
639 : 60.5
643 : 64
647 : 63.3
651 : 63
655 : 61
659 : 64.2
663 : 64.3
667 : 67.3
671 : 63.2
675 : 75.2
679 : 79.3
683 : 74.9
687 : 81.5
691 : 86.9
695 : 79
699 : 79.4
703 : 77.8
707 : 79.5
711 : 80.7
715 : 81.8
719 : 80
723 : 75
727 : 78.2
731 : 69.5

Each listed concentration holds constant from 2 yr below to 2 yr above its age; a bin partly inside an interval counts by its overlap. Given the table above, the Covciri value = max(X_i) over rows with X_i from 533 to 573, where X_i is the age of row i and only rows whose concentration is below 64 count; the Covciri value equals 571 yr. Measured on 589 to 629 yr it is 627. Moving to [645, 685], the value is 671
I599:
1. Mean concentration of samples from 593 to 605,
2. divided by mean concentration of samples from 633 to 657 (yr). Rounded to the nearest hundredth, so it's 0.90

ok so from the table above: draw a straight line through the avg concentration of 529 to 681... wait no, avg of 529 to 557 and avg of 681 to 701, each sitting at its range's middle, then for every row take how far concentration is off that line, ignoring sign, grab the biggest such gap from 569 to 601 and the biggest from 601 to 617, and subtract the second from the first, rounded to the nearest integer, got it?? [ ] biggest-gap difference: 19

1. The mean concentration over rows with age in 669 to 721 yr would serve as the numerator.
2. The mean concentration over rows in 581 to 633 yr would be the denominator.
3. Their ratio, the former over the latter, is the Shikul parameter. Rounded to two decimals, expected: 1.41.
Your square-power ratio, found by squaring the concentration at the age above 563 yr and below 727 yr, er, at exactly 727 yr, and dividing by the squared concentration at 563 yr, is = 2.4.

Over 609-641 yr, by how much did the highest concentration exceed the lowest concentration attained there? 8.0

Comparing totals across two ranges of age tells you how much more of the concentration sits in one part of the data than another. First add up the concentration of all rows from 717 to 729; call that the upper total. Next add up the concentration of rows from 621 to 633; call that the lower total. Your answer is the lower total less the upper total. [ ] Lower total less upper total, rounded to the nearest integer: -63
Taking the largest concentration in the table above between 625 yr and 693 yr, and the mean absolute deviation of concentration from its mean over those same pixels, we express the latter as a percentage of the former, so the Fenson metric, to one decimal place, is 8.6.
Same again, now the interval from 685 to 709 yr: 2.7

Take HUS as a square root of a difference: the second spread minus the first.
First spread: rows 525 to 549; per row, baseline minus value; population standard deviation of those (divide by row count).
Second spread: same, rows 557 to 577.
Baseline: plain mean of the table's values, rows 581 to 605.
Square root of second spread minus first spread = 1.6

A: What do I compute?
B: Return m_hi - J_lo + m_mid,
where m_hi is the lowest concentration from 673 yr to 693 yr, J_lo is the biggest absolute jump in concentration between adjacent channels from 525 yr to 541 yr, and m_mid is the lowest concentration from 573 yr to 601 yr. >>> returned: 109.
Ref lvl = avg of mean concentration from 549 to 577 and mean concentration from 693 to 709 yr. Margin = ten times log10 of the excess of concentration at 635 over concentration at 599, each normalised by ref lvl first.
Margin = -14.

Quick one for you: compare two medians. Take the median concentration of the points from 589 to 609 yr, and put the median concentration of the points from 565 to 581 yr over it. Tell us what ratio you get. 0.97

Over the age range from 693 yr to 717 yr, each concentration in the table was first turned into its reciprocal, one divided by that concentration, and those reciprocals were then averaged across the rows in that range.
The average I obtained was 0.013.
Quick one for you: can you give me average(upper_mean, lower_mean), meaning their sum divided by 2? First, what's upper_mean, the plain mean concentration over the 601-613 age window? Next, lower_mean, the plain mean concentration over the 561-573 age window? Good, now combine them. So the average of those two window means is 57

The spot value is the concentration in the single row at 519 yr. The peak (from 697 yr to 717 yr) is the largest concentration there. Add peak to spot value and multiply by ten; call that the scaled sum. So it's 1244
